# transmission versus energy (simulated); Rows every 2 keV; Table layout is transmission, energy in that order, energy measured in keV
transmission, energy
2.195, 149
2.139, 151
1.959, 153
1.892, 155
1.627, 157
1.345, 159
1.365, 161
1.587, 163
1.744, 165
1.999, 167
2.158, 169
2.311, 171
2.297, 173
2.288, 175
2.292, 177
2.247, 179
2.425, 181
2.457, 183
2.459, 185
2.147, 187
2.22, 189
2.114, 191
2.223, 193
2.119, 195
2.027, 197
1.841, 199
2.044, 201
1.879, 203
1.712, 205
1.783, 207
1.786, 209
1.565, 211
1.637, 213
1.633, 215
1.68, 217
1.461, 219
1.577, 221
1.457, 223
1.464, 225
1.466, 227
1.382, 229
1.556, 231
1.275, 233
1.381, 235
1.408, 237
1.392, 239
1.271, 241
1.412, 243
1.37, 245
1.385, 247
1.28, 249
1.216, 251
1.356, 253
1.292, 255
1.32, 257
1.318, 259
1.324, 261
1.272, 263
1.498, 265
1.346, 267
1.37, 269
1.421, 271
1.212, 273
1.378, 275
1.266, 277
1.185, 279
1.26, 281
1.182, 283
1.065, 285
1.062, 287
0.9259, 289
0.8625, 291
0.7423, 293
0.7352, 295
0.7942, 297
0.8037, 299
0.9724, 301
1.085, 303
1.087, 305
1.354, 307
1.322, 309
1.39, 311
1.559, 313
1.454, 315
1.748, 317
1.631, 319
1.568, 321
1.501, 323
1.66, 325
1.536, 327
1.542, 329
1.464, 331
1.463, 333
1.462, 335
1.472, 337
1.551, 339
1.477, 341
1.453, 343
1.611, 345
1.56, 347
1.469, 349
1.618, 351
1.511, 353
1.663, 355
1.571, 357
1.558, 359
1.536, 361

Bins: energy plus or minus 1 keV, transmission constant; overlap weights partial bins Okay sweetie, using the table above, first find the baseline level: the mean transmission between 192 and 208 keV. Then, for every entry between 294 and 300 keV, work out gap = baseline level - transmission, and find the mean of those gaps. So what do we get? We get 1.18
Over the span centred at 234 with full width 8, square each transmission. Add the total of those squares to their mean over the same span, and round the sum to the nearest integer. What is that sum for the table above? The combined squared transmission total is 10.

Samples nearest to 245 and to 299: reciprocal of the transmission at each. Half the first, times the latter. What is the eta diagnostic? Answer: 0.45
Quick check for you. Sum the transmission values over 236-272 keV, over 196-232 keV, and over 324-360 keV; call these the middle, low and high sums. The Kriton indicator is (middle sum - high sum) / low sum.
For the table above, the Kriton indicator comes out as -0.11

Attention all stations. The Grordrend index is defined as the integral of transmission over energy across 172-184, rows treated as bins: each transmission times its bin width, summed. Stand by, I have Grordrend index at 28.0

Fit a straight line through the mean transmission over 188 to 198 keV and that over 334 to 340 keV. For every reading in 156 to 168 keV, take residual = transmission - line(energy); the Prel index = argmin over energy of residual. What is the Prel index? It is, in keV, 159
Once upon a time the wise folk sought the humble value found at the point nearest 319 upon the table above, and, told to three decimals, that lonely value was 1.631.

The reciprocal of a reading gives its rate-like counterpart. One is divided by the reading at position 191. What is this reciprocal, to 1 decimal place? 0.5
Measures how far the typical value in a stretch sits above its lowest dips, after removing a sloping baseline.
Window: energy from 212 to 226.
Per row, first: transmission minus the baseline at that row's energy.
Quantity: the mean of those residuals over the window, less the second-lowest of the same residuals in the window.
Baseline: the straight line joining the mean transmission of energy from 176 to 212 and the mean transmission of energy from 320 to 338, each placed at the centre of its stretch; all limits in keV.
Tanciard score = 0.085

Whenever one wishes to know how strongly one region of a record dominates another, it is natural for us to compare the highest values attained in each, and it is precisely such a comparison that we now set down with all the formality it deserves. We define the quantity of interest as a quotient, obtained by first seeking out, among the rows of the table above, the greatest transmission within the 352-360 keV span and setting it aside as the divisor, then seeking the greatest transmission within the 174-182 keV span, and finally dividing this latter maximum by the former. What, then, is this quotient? 1.5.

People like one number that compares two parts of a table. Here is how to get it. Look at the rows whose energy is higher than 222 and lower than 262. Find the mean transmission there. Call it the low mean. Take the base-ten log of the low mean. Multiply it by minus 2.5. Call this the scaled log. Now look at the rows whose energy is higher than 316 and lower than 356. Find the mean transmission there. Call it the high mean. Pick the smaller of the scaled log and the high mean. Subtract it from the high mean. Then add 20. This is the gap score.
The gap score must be 21.9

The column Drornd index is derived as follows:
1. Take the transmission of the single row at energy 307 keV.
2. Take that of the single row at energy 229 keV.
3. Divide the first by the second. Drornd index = 1.0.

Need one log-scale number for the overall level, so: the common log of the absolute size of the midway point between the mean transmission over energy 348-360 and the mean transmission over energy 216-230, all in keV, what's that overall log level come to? 0.19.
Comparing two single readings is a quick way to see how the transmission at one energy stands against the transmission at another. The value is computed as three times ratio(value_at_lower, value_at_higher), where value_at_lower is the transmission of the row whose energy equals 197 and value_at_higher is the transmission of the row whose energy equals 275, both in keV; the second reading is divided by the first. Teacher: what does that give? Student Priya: 2.0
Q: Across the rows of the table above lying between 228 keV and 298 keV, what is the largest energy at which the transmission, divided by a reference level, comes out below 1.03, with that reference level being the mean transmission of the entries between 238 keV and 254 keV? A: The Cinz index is 297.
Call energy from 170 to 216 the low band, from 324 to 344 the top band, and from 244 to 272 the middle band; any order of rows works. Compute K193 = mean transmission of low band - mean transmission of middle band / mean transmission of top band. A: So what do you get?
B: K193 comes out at 1.2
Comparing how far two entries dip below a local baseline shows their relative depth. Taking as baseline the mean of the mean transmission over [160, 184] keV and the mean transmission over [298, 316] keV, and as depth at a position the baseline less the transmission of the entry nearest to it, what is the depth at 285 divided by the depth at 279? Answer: 1.3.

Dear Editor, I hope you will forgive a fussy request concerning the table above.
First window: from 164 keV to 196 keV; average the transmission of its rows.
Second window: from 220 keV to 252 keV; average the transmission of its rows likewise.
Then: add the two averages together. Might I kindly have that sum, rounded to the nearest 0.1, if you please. 3.6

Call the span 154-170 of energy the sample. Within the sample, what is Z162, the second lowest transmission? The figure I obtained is 1.365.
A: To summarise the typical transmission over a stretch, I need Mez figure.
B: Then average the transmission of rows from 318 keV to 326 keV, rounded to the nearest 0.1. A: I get 1.6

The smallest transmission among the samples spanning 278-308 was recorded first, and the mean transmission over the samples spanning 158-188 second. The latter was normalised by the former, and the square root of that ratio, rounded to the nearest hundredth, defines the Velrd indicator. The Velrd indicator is 1.68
